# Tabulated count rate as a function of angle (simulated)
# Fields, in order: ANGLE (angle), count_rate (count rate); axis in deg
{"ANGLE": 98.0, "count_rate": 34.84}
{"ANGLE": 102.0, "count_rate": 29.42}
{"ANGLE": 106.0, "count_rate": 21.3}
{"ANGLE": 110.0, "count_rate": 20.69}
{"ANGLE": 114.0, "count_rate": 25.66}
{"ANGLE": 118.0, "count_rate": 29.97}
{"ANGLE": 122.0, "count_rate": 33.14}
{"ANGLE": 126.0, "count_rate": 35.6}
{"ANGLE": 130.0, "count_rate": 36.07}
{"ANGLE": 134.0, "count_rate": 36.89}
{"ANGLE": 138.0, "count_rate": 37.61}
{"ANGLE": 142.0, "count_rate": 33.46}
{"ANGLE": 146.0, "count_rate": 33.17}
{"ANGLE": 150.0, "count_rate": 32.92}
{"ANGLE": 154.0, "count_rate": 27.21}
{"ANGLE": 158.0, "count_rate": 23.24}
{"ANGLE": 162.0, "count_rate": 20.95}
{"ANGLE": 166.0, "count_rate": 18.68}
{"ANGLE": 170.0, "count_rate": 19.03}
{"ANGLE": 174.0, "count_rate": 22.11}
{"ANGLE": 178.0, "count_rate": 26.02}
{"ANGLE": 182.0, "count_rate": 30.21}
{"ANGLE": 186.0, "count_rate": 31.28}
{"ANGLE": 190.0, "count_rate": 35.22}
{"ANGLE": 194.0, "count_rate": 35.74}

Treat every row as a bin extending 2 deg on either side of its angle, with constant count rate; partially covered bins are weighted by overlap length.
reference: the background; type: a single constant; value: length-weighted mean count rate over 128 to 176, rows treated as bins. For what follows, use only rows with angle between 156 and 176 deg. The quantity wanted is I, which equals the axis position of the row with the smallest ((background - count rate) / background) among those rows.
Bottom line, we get 158.0 deg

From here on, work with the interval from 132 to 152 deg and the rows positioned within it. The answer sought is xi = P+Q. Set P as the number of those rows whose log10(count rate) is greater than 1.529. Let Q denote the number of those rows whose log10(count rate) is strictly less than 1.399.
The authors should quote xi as 2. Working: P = 2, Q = 0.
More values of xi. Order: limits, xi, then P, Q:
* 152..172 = 4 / 0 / 4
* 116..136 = 3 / 3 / 0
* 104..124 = 2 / 0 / 2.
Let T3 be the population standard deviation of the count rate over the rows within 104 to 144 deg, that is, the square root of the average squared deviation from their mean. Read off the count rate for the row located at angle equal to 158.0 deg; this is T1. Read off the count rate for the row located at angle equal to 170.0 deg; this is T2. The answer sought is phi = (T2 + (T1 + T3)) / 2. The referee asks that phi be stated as 24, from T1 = 23.24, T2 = 19.03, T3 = 6.05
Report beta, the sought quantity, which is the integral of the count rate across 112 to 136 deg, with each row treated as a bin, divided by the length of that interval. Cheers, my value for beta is 33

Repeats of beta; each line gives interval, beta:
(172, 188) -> 27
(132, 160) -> 32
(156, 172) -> 20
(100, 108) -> 25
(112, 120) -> 28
